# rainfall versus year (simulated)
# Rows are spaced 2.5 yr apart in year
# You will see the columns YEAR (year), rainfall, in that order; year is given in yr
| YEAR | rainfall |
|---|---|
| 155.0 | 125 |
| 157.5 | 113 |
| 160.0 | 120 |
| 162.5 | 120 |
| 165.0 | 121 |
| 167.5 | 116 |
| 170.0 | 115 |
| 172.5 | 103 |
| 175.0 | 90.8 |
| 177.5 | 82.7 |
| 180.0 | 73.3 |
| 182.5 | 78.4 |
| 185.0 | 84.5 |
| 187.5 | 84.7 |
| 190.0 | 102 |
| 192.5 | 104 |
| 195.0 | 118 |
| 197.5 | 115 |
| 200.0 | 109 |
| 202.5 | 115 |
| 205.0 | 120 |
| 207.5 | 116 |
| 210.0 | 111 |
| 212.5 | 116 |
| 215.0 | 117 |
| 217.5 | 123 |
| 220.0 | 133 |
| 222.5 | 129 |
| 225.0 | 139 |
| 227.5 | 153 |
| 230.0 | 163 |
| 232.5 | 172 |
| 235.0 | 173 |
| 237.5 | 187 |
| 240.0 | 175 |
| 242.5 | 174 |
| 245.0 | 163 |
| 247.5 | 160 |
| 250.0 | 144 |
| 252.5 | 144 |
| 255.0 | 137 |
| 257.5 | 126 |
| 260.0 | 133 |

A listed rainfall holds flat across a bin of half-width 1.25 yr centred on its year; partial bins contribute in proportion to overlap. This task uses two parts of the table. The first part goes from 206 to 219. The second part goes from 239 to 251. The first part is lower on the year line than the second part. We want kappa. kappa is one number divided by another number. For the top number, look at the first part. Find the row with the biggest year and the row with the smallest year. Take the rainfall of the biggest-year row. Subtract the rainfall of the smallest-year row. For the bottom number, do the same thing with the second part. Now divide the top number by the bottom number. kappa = -0.2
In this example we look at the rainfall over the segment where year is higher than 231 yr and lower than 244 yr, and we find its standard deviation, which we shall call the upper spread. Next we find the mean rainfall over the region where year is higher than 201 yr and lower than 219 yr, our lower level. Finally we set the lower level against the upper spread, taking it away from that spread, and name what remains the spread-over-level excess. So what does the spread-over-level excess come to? -111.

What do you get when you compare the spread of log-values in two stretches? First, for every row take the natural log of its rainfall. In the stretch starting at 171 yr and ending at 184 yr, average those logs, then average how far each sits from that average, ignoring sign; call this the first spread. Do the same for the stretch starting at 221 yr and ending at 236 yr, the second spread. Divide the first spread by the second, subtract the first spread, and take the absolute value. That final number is 1.0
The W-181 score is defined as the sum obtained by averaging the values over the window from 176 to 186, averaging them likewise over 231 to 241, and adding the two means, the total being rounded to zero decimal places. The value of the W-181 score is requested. 256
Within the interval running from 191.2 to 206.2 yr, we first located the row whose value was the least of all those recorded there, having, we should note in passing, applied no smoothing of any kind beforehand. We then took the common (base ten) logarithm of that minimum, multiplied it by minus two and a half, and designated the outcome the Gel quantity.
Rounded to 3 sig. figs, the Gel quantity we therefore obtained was -5.04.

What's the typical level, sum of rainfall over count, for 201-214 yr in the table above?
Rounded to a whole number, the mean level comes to 116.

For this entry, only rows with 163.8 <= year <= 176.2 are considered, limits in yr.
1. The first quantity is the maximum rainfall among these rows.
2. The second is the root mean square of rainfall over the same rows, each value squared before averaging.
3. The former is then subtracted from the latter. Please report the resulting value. -11.3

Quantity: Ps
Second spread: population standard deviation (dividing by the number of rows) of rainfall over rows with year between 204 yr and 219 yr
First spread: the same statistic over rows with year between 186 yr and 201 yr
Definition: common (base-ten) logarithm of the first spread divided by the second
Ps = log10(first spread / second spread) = 0.5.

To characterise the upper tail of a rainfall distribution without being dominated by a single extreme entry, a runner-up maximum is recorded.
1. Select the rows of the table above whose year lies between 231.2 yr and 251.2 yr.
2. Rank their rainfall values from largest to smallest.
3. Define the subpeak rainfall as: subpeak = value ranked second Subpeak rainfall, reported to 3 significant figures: 175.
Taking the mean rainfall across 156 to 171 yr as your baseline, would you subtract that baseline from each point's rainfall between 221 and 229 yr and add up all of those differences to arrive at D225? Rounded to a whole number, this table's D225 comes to 68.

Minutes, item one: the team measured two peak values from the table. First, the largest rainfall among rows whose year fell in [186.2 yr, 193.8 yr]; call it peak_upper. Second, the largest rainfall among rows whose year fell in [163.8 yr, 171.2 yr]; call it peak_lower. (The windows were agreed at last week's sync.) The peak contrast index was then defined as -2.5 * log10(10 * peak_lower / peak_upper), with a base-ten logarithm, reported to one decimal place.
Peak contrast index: -2.7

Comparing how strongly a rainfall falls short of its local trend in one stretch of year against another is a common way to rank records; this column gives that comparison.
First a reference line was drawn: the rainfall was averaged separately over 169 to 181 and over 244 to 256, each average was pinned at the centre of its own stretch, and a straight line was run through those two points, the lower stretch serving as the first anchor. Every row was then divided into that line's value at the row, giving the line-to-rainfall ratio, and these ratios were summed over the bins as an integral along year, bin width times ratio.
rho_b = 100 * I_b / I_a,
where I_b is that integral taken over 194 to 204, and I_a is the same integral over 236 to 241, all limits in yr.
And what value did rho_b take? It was 249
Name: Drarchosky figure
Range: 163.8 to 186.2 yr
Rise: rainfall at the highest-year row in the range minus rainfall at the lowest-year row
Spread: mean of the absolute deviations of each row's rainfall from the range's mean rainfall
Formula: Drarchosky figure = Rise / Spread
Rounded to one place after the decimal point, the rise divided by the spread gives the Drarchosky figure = -2.3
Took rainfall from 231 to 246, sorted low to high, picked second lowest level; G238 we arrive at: 172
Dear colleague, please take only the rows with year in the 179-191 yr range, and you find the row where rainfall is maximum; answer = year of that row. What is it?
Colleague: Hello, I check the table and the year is 190.0 yr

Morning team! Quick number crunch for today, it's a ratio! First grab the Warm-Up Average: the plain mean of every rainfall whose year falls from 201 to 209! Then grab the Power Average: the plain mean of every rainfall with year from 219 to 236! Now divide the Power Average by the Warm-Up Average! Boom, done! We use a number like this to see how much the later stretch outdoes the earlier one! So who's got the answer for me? 1.3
